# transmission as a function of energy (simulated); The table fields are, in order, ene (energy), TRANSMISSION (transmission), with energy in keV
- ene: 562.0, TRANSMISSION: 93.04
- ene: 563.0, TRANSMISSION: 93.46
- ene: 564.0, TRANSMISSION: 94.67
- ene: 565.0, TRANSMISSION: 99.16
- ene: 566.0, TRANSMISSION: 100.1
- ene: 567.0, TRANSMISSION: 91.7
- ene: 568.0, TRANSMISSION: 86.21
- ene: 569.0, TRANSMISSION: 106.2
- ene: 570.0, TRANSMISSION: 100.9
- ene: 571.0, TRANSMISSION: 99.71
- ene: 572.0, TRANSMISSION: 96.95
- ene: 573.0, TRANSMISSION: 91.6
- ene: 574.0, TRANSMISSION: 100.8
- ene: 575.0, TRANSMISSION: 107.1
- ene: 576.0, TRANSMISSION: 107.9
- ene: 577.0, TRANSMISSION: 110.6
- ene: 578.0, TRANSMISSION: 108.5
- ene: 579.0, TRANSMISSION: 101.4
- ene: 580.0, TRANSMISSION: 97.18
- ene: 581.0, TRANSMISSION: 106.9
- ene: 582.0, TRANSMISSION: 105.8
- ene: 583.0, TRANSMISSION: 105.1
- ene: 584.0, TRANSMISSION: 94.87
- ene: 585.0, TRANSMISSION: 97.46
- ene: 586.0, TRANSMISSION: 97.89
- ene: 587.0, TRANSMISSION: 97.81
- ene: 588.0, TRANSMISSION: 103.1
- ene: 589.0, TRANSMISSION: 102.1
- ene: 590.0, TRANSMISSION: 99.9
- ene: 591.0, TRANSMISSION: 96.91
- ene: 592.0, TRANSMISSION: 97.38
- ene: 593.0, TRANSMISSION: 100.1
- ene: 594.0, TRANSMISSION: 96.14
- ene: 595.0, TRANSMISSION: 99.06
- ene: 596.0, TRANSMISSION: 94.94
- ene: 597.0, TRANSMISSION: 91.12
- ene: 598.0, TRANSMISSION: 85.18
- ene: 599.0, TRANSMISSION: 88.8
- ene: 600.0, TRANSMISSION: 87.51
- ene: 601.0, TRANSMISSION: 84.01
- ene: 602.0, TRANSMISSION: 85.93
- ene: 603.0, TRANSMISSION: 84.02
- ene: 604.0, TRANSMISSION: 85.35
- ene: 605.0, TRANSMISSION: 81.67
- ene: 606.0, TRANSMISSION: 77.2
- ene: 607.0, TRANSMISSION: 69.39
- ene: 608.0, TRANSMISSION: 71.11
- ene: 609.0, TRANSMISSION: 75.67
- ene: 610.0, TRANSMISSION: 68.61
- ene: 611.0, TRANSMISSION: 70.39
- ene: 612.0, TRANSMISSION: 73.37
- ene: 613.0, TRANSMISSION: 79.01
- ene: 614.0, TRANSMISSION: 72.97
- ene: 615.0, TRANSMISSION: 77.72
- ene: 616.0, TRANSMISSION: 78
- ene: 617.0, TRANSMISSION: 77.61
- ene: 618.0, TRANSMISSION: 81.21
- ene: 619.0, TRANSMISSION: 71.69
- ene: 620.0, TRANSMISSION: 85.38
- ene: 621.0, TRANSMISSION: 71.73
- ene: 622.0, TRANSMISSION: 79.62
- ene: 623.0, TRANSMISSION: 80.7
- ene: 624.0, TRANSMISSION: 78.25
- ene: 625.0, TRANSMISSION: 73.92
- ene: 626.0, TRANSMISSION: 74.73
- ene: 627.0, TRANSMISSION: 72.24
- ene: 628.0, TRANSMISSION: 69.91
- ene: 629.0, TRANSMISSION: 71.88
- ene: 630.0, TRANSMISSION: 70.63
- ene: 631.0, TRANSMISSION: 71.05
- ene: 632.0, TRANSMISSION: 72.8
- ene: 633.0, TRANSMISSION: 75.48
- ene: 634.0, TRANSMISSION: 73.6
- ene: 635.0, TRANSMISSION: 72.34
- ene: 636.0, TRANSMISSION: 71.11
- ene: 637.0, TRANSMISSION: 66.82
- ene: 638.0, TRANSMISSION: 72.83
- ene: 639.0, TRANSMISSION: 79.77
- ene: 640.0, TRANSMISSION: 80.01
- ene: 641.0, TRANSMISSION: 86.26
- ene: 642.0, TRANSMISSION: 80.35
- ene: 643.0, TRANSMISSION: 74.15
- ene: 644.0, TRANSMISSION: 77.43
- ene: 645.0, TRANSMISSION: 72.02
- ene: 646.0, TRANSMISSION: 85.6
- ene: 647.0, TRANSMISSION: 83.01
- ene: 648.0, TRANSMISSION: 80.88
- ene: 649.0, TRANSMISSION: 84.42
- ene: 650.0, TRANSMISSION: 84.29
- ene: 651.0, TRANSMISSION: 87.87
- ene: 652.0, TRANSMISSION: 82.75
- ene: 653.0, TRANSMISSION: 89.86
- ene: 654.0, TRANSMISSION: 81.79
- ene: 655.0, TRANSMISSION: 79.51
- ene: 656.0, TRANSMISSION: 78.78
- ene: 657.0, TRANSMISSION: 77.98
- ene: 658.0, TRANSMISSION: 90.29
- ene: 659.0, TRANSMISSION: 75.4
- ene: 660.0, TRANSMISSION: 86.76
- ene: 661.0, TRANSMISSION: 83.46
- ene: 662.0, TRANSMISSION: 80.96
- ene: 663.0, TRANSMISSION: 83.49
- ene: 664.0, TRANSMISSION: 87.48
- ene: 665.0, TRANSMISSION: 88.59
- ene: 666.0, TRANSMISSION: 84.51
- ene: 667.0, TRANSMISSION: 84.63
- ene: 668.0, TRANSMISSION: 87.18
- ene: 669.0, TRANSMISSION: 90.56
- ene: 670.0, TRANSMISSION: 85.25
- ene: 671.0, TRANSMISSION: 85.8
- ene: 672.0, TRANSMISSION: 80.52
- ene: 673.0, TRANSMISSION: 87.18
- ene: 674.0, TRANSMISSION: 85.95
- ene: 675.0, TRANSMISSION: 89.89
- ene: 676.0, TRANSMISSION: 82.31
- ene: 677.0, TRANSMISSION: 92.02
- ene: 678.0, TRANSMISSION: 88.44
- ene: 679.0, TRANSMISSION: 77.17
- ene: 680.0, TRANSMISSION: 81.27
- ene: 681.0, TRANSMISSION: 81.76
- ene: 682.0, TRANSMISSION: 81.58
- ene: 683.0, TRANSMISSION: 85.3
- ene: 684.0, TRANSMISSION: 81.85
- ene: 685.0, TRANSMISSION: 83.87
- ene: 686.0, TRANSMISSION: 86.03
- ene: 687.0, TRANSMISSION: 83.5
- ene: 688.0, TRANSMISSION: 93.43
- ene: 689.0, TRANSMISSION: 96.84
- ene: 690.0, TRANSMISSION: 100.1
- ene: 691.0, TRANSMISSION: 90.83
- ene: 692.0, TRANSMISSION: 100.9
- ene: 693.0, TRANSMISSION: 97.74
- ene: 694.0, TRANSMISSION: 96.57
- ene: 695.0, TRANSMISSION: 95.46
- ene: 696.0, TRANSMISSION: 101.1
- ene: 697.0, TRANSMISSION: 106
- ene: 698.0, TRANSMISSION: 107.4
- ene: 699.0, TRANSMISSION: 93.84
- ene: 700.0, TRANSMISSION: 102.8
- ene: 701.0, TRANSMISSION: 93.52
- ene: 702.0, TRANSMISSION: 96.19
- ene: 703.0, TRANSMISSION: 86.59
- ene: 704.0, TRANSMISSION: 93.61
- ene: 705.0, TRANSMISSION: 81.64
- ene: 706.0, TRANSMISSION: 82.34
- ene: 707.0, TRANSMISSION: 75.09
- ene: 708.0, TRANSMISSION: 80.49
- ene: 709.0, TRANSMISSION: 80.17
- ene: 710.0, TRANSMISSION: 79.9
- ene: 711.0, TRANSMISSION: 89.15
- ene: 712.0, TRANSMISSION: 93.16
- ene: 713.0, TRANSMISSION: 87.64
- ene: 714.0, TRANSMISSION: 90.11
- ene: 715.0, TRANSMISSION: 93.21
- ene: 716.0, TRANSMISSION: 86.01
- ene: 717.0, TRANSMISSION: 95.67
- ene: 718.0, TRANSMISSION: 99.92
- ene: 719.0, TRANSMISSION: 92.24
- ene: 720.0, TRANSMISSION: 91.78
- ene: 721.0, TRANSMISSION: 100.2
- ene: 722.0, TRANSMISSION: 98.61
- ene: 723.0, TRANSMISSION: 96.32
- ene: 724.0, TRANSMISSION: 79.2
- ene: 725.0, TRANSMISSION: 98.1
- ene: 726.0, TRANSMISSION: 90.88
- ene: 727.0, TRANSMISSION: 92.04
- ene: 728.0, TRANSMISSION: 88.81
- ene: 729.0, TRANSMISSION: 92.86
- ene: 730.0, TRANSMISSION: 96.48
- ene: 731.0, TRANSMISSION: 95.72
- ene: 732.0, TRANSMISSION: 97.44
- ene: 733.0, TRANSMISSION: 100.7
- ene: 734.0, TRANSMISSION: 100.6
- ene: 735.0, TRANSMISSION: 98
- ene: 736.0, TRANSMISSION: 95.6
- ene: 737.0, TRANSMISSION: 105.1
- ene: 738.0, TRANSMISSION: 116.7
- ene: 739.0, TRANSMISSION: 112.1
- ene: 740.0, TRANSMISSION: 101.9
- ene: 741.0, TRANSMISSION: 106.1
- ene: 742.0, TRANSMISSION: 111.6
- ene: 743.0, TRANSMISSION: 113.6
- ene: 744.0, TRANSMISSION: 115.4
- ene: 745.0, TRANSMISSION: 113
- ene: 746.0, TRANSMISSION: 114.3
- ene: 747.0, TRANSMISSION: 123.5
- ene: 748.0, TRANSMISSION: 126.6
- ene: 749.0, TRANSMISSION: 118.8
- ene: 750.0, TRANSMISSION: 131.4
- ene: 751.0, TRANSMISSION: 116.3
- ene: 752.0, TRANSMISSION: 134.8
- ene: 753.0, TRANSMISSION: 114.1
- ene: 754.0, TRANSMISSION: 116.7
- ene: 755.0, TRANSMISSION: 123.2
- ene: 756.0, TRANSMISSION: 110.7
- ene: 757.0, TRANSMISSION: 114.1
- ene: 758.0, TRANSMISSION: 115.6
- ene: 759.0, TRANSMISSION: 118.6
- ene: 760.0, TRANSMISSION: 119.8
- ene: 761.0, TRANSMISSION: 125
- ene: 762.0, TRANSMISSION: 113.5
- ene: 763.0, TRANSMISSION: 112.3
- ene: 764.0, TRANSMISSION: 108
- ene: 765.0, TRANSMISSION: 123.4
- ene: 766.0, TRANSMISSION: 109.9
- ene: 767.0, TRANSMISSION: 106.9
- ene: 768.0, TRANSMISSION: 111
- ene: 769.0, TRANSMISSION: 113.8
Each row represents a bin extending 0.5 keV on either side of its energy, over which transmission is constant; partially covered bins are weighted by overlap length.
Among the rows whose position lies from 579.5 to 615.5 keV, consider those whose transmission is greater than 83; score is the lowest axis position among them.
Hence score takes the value 580.0 keV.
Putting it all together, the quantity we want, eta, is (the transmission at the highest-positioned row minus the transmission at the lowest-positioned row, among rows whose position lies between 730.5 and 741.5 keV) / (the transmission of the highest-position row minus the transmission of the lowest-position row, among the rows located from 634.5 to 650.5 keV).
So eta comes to 0.9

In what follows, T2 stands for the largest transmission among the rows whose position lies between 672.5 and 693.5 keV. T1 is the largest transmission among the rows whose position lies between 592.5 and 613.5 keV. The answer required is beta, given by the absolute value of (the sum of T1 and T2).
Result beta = 201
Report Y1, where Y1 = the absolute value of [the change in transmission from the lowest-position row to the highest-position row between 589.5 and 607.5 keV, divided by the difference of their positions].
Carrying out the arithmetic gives 1.8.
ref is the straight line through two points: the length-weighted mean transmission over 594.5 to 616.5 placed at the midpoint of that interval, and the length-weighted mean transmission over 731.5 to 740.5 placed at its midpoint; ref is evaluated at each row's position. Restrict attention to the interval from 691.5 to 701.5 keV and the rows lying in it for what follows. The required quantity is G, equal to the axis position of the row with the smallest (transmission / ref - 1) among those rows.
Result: 701.0 keV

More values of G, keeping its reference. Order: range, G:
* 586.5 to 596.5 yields 596.0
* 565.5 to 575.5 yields 568.0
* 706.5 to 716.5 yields 707.0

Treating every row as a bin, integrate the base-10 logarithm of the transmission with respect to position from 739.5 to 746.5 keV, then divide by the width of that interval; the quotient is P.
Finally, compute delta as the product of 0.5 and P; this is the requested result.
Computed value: 1.02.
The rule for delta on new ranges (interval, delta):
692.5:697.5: 1.00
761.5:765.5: 1.03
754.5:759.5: 1.03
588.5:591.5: 1.00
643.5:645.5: 0.94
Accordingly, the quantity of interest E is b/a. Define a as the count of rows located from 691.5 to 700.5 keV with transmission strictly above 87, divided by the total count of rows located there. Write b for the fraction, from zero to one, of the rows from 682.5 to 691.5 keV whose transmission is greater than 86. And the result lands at 0.6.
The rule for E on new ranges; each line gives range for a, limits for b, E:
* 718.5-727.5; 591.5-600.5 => 1.0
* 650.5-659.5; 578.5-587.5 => 3.0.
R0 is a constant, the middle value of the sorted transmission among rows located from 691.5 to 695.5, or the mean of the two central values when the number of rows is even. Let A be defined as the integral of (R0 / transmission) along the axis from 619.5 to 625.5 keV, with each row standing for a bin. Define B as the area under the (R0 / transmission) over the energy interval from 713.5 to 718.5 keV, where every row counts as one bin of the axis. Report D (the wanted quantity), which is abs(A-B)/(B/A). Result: 3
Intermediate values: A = 7.5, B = 5.2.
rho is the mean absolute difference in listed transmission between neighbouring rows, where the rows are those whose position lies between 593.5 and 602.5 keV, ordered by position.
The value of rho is 3.4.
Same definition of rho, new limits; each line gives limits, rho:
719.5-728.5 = 7.5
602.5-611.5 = 4.1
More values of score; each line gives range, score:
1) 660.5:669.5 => 661.0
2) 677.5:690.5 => 678.0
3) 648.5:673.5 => 649.0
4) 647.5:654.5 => 649.0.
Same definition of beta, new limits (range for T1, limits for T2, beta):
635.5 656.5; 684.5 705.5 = 197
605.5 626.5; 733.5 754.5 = 220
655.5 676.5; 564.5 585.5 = 201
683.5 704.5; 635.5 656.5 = 197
